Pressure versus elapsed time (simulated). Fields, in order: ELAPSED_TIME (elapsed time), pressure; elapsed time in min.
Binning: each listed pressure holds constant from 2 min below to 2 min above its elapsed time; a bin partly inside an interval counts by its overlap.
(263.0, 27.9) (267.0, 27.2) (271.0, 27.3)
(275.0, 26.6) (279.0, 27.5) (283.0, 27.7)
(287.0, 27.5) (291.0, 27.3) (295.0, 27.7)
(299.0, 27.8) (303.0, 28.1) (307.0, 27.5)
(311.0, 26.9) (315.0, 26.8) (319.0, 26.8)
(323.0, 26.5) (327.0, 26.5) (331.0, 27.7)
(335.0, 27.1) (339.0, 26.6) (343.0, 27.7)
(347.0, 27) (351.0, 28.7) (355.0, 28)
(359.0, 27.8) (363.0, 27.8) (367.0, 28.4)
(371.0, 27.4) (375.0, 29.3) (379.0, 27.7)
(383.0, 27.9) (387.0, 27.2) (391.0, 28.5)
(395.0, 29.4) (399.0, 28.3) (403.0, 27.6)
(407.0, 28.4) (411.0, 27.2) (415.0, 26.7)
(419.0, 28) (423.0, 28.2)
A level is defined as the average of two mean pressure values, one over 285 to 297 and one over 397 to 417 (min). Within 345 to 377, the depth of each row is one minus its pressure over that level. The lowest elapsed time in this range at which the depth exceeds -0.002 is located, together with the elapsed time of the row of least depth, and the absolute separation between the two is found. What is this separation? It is 28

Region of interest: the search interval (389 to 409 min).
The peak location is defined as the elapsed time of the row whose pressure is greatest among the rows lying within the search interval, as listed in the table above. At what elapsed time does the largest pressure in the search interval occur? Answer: 395.0 min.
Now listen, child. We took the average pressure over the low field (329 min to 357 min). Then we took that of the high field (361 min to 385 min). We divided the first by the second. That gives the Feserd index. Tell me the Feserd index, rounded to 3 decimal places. 0.981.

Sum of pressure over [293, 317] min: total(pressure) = 165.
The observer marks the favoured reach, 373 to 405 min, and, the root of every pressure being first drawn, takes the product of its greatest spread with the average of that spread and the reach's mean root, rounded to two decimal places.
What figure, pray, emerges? 0.57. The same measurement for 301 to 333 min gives 0.41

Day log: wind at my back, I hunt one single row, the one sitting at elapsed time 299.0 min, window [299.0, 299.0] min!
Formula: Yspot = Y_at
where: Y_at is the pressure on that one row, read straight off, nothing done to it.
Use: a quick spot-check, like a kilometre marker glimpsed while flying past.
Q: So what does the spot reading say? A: 27.8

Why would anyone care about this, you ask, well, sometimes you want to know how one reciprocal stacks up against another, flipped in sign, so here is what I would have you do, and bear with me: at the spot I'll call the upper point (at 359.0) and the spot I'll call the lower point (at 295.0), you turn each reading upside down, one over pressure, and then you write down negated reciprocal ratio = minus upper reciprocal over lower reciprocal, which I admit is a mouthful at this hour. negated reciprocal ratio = -1.00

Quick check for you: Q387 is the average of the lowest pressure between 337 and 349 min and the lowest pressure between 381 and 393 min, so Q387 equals 26.9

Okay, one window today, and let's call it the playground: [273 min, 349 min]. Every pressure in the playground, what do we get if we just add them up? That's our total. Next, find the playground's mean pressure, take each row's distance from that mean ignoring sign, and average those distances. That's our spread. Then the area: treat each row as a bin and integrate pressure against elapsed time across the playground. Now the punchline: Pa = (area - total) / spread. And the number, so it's 3480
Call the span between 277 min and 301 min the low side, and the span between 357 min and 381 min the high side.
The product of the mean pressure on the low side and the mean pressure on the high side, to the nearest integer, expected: 774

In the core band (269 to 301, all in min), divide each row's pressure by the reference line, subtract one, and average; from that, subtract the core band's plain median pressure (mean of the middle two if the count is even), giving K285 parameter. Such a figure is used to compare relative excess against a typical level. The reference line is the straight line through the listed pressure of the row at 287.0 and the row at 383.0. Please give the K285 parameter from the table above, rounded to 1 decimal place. -27.5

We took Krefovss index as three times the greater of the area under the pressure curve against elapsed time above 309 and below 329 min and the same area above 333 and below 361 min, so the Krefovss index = 2315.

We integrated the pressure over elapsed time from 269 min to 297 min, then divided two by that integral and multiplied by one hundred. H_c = 0.3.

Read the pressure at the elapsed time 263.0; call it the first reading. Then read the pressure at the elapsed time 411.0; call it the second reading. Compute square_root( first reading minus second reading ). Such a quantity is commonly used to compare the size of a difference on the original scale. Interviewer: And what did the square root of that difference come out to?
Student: 0.84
